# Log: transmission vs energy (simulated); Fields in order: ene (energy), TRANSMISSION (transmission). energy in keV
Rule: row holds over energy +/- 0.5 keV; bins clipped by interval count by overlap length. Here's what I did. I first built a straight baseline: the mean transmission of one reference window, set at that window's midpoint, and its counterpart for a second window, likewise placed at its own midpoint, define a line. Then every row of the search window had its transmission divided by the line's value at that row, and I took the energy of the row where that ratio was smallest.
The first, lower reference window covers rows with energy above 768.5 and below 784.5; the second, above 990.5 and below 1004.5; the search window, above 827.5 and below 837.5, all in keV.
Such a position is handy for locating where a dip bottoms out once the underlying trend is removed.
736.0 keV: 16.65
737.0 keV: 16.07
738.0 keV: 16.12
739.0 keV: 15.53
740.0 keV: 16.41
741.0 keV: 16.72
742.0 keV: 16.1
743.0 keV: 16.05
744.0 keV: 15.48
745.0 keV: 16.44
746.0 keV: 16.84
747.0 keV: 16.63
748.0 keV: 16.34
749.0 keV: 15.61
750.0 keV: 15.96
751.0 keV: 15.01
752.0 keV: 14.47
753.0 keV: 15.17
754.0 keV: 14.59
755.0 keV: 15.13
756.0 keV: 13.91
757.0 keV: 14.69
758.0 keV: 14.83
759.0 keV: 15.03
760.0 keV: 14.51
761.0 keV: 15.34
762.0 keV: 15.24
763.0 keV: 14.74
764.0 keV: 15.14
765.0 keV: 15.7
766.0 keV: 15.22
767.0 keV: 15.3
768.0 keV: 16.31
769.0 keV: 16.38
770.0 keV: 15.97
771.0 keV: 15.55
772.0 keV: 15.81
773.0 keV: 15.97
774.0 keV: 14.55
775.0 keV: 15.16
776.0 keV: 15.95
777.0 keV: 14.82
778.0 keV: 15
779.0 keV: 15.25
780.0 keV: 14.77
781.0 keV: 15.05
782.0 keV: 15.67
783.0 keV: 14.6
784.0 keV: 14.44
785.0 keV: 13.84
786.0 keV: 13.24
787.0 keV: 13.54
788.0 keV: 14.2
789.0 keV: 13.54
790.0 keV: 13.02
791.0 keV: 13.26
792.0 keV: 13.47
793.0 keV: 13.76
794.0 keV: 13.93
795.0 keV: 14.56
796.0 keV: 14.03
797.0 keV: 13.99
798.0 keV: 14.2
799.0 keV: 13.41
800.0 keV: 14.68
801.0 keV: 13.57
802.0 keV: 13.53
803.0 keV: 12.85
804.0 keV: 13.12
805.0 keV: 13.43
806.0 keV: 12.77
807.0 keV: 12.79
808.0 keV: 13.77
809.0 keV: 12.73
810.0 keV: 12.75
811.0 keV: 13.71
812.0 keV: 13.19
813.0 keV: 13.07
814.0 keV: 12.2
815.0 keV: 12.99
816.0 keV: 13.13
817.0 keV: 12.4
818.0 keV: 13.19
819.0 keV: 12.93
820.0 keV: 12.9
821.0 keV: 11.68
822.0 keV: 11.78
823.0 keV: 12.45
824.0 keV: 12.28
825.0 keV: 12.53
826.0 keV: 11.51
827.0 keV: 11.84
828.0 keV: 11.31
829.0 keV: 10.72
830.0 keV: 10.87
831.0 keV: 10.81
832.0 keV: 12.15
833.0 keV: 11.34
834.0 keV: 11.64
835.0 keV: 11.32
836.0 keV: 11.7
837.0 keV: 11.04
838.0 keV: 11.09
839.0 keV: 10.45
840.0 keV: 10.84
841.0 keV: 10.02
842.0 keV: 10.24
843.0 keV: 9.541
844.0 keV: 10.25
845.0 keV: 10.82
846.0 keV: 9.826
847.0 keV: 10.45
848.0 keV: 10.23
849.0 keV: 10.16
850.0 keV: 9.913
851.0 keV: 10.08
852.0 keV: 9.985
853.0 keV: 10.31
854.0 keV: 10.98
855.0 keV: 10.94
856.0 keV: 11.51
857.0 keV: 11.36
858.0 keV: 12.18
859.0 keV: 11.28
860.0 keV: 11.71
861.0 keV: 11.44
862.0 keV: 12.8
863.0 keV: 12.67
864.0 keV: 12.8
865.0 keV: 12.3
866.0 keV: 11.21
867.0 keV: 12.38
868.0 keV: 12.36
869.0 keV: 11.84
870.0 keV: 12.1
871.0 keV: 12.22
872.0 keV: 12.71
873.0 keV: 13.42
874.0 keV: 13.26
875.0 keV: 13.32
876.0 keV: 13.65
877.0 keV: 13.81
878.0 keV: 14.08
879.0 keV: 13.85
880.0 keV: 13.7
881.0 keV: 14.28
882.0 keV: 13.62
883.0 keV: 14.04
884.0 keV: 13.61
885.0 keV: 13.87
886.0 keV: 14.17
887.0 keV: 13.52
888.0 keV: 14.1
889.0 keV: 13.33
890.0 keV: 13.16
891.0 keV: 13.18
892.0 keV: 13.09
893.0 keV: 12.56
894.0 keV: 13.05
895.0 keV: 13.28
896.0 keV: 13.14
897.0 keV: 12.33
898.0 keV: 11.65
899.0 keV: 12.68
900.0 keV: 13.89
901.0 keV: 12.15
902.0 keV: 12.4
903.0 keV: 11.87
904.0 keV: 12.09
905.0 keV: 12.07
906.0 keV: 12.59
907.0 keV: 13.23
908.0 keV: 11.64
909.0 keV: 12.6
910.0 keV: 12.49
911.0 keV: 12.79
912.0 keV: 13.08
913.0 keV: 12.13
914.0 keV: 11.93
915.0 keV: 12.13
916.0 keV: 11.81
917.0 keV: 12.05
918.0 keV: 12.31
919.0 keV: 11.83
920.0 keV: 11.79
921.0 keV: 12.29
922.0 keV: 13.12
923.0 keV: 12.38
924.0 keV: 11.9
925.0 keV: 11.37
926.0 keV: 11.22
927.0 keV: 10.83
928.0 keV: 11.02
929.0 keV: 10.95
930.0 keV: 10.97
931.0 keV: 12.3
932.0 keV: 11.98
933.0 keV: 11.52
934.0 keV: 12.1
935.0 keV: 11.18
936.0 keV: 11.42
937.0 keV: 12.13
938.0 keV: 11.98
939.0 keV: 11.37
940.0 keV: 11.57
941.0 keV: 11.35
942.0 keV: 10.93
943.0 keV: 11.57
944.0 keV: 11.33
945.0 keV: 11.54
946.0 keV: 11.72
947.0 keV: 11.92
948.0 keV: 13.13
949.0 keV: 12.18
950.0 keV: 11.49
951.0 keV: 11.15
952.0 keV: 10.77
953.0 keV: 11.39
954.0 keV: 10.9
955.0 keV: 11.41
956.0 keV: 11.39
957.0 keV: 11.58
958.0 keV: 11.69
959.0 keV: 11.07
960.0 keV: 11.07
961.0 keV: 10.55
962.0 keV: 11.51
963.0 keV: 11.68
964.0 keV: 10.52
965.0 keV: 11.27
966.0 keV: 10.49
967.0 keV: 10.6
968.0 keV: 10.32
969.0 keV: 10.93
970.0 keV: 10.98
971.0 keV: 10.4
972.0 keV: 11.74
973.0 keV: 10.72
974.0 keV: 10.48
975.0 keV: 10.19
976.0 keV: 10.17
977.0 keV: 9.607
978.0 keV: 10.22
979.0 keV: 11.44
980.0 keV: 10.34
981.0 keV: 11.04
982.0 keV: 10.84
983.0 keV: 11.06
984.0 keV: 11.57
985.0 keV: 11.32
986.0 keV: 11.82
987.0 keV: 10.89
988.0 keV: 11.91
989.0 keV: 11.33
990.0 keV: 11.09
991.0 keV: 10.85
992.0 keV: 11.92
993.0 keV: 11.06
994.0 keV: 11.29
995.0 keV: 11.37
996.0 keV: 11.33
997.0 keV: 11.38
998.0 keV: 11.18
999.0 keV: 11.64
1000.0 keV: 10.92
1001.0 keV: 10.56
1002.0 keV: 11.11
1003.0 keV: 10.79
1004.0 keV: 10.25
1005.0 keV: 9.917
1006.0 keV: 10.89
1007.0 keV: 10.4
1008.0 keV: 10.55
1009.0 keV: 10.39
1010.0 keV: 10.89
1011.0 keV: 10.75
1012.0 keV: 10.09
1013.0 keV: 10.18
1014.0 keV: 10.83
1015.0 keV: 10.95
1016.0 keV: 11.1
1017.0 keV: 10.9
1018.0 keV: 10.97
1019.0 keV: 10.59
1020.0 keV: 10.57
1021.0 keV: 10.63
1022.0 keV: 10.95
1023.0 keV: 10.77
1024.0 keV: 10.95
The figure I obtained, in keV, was 829.0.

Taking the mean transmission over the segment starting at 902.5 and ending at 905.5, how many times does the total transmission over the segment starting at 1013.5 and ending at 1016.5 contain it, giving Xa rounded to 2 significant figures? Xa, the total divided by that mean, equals 2.7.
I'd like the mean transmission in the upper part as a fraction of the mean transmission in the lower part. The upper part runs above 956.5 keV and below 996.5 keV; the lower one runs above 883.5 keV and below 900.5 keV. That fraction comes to 0.83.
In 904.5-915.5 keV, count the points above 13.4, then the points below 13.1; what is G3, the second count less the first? 10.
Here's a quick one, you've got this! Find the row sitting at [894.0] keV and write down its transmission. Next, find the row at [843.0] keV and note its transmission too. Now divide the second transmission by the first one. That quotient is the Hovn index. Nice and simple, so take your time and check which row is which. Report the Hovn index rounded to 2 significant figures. 0.73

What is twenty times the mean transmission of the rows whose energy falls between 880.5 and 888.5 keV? 278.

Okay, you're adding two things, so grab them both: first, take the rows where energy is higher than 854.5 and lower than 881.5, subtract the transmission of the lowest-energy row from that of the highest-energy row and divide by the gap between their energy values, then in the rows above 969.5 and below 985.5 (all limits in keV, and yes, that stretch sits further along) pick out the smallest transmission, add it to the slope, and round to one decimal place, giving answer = 9.7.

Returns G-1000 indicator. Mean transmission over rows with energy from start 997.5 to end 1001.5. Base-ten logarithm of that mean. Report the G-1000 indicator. 1.04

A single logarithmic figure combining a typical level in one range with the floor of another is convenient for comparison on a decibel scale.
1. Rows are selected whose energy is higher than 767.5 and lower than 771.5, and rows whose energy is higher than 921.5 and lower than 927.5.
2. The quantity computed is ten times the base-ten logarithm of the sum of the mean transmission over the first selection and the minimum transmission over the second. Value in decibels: 14.3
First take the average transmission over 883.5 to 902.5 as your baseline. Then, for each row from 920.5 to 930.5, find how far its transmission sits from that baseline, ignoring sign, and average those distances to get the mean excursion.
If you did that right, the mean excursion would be 1.5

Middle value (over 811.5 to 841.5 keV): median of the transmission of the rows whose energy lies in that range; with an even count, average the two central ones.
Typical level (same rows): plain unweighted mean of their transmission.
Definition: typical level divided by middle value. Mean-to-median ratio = 1.009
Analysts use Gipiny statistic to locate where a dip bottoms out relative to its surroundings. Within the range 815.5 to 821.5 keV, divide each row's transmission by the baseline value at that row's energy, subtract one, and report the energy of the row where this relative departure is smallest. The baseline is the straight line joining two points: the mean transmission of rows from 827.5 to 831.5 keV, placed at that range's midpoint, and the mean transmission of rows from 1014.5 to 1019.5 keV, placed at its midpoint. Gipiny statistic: 821.0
